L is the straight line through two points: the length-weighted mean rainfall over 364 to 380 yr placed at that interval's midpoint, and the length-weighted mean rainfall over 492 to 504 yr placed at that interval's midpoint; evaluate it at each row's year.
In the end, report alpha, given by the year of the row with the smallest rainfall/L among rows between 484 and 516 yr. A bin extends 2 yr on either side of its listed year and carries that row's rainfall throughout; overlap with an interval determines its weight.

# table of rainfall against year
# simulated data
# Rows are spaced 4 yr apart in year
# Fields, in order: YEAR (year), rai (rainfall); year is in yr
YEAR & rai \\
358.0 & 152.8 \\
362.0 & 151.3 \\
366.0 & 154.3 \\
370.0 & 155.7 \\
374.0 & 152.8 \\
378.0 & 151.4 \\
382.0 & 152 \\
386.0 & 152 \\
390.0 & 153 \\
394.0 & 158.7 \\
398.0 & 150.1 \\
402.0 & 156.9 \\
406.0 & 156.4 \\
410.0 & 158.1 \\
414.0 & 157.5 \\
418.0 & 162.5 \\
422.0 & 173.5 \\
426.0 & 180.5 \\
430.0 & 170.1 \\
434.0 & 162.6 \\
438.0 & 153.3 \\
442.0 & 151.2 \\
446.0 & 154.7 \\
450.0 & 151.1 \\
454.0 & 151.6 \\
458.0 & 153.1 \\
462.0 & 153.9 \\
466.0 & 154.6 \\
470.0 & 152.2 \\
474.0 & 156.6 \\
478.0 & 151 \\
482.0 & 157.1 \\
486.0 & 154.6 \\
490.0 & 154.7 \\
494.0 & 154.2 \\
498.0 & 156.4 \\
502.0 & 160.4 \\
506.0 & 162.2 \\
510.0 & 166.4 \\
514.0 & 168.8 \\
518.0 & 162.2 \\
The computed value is 494.0 yr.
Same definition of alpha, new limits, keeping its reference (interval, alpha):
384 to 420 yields 398.0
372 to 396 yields 378.0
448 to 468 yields 450.0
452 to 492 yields 478.0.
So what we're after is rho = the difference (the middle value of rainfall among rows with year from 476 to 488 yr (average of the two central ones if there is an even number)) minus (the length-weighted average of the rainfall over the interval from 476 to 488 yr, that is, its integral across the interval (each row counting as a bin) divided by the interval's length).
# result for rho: 0.4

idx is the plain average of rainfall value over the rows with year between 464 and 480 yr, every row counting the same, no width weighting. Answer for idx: 154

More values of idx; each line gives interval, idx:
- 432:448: 155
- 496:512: 161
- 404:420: 159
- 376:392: 152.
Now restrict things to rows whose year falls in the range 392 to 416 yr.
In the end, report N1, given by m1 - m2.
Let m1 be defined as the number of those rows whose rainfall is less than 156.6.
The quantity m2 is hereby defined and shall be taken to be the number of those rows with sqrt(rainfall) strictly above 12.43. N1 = -3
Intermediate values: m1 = 2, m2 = 5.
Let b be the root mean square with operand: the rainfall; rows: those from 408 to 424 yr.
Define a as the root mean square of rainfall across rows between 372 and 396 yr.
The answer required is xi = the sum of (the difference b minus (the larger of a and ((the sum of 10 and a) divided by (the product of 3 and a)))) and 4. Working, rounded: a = 153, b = 163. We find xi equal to 14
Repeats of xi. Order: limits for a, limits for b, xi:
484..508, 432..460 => 1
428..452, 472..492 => 1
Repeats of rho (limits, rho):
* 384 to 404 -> -1.1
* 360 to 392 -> -0.4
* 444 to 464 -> 0.2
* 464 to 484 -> 0.3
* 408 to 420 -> -1.3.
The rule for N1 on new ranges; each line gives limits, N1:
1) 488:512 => -2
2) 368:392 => 5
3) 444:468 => 4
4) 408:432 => -6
